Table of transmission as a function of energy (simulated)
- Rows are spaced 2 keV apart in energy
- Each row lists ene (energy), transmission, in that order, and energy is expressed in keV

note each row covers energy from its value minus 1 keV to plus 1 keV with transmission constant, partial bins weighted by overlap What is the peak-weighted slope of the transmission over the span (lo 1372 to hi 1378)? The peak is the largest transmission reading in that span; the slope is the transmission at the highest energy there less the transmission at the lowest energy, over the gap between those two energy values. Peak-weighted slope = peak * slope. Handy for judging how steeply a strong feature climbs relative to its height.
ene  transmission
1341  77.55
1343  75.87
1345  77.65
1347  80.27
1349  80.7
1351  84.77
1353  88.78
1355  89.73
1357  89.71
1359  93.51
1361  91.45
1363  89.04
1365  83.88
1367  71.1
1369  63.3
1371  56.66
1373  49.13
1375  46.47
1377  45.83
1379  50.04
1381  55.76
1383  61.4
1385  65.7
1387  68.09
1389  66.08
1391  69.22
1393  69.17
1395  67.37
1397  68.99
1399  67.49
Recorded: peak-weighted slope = -41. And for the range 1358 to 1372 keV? -287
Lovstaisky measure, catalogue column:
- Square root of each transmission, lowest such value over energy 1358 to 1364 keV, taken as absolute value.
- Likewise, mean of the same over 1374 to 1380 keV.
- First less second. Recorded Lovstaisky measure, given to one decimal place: 2.5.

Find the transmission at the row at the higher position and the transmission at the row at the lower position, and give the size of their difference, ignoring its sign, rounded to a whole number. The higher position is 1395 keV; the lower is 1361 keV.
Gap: 24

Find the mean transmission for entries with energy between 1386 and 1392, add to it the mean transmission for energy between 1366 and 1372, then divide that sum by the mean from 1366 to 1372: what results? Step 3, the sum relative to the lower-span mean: 2.06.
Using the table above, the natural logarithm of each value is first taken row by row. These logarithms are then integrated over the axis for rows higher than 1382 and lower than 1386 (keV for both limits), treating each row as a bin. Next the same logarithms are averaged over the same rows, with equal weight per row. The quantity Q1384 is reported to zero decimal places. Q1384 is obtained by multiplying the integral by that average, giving 69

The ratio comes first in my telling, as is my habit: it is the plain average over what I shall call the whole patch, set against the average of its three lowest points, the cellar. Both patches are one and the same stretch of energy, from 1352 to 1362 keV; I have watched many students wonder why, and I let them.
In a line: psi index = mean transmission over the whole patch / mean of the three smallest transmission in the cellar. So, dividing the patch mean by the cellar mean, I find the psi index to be 1.01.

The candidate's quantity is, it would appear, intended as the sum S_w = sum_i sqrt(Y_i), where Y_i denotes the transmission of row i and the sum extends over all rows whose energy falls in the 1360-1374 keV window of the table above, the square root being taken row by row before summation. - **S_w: 59.1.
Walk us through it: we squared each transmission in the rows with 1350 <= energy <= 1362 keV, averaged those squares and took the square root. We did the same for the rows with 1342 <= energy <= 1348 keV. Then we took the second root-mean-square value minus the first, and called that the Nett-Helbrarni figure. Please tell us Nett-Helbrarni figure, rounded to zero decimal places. -12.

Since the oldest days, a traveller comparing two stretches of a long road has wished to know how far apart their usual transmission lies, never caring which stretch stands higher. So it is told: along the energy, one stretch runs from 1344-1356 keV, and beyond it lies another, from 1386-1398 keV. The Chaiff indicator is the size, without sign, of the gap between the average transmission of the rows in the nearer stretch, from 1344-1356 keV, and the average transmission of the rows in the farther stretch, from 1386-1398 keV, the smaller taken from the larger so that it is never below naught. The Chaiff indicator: 15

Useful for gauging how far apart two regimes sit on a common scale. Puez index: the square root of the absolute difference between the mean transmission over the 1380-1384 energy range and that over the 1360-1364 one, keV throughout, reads 5.6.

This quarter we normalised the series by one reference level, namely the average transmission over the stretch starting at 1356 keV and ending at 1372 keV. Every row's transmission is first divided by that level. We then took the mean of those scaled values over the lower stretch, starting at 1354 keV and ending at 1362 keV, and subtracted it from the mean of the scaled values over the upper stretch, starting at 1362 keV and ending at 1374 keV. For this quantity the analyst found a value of -0.279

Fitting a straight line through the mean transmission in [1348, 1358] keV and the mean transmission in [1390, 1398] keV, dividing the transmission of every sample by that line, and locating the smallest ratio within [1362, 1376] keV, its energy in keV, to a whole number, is 1375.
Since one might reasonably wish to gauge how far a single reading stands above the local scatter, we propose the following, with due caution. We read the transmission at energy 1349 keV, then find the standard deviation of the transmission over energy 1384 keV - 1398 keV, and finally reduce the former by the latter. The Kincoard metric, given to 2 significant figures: 79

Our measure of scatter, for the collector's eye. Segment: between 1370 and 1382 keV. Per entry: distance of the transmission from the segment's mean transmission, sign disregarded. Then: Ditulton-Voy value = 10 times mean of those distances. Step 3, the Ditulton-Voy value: 37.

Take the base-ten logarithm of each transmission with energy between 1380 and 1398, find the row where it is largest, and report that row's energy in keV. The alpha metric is 1391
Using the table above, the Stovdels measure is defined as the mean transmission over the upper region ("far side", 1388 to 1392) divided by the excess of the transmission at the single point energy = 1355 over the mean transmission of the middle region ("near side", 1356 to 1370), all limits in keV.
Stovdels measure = 10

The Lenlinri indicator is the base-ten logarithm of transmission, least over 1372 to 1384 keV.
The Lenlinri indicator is 1.66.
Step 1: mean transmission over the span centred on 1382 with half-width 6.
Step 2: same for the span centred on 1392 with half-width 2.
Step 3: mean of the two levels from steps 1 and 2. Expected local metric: 63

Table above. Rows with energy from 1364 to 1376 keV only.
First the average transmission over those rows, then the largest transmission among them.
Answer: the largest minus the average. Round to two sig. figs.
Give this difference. 22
